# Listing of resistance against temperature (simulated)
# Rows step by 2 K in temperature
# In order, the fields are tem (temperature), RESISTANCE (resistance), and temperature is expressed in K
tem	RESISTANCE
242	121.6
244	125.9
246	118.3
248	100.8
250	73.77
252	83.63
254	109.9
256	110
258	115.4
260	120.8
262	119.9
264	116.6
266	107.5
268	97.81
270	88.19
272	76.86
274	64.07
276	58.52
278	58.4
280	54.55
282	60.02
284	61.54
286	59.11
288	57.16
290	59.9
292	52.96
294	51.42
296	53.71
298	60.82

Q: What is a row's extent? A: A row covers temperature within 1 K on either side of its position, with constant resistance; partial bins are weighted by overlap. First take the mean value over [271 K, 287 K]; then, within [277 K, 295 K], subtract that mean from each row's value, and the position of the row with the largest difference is 284 K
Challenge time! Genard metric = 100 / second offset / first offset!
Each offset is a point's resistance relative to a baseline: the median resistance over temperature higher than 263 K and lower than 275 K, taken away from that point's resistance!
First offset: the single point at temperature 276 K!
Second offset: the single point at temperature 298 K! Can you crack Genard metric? 0.09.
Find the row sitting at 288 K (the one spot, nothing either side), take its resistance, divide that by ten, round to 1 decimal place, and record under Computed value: 5.7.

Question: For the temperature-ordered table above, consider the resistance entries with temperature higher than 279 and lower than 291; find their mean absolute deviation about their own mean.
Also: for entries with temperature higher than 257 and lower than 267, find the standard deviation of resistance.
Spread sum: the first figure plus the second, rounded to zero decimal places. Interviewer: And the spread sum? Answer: 7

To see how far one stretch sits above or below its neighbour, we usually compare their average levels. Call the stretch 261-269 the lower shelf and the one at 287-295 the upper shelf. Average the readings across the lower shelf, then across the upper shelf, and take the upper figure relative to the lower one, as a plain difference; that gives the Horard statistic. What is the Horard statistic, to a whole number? -55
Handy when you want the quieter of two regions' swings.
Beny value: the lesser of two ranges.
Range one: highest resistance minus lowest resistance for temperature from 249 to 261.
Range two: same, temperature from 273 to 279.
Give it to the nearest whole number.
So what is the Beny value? 6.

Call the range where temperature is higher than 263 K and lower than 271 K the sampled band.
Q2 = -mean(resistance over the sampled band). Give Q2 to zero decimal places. -103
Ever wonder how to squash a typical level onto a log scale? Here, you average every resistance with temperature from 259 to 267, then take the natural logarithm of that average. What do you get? 4.8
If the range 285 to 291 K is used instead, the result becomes 4.1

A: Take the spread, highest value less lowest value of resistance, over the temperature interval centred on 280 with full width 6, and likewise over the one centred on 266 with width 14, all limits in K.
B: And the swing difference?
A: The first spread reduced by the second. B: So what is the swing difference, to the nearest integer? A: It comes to -38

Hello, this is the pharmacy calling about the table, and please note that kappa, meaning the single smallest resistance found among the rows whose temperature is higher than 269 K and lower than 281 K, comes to 54.55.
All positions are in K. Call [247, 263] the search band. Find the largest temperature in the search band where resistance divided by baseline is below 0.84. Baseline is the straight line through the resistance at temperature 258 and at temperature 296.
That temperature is 252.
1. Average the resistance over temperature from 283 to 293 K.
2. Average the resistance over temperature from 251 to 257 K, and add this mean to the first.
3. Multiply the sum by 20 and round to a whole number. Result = 3186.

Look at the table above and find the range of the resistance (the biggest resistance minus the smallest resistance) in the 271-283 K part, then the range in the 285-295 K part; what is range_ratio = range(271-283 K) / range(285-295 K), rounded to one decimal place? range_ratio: 2.6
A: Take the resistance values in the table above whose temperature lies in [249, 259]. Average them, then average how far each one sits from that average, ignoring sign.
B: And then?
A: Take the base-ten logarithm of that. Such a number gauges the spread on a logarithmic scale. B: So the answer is 1.20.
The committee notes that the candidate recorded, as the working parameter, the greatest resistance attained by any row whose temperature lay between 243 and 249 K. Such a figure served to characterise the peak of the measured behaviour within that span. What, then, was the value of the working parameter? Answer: 125.9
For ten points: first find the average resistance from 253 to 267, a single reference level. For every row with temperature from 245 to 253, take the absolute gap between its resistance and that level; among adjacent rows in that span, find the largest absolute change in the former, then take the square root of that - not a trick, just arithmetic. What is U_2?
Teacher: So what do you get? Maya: 5.2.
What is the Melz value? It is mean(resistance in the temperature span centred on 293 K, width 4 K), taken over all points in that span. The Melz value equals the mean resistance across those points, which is 52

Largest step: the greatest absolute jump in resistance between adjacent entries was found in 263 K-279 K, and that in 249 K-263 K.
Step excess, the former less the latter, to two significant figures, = -13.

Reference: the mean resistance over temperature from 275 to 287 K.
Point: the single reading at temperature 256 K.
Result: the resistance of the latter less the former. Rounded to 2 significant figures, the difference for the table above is 51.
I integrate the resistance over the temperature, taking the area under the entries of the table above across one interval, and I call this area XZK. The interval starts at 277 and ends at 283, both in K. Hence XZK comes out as 346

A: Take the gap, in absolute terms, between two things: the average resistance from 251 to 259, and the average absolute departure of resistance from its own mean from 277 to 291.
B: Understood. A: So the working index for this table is 103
